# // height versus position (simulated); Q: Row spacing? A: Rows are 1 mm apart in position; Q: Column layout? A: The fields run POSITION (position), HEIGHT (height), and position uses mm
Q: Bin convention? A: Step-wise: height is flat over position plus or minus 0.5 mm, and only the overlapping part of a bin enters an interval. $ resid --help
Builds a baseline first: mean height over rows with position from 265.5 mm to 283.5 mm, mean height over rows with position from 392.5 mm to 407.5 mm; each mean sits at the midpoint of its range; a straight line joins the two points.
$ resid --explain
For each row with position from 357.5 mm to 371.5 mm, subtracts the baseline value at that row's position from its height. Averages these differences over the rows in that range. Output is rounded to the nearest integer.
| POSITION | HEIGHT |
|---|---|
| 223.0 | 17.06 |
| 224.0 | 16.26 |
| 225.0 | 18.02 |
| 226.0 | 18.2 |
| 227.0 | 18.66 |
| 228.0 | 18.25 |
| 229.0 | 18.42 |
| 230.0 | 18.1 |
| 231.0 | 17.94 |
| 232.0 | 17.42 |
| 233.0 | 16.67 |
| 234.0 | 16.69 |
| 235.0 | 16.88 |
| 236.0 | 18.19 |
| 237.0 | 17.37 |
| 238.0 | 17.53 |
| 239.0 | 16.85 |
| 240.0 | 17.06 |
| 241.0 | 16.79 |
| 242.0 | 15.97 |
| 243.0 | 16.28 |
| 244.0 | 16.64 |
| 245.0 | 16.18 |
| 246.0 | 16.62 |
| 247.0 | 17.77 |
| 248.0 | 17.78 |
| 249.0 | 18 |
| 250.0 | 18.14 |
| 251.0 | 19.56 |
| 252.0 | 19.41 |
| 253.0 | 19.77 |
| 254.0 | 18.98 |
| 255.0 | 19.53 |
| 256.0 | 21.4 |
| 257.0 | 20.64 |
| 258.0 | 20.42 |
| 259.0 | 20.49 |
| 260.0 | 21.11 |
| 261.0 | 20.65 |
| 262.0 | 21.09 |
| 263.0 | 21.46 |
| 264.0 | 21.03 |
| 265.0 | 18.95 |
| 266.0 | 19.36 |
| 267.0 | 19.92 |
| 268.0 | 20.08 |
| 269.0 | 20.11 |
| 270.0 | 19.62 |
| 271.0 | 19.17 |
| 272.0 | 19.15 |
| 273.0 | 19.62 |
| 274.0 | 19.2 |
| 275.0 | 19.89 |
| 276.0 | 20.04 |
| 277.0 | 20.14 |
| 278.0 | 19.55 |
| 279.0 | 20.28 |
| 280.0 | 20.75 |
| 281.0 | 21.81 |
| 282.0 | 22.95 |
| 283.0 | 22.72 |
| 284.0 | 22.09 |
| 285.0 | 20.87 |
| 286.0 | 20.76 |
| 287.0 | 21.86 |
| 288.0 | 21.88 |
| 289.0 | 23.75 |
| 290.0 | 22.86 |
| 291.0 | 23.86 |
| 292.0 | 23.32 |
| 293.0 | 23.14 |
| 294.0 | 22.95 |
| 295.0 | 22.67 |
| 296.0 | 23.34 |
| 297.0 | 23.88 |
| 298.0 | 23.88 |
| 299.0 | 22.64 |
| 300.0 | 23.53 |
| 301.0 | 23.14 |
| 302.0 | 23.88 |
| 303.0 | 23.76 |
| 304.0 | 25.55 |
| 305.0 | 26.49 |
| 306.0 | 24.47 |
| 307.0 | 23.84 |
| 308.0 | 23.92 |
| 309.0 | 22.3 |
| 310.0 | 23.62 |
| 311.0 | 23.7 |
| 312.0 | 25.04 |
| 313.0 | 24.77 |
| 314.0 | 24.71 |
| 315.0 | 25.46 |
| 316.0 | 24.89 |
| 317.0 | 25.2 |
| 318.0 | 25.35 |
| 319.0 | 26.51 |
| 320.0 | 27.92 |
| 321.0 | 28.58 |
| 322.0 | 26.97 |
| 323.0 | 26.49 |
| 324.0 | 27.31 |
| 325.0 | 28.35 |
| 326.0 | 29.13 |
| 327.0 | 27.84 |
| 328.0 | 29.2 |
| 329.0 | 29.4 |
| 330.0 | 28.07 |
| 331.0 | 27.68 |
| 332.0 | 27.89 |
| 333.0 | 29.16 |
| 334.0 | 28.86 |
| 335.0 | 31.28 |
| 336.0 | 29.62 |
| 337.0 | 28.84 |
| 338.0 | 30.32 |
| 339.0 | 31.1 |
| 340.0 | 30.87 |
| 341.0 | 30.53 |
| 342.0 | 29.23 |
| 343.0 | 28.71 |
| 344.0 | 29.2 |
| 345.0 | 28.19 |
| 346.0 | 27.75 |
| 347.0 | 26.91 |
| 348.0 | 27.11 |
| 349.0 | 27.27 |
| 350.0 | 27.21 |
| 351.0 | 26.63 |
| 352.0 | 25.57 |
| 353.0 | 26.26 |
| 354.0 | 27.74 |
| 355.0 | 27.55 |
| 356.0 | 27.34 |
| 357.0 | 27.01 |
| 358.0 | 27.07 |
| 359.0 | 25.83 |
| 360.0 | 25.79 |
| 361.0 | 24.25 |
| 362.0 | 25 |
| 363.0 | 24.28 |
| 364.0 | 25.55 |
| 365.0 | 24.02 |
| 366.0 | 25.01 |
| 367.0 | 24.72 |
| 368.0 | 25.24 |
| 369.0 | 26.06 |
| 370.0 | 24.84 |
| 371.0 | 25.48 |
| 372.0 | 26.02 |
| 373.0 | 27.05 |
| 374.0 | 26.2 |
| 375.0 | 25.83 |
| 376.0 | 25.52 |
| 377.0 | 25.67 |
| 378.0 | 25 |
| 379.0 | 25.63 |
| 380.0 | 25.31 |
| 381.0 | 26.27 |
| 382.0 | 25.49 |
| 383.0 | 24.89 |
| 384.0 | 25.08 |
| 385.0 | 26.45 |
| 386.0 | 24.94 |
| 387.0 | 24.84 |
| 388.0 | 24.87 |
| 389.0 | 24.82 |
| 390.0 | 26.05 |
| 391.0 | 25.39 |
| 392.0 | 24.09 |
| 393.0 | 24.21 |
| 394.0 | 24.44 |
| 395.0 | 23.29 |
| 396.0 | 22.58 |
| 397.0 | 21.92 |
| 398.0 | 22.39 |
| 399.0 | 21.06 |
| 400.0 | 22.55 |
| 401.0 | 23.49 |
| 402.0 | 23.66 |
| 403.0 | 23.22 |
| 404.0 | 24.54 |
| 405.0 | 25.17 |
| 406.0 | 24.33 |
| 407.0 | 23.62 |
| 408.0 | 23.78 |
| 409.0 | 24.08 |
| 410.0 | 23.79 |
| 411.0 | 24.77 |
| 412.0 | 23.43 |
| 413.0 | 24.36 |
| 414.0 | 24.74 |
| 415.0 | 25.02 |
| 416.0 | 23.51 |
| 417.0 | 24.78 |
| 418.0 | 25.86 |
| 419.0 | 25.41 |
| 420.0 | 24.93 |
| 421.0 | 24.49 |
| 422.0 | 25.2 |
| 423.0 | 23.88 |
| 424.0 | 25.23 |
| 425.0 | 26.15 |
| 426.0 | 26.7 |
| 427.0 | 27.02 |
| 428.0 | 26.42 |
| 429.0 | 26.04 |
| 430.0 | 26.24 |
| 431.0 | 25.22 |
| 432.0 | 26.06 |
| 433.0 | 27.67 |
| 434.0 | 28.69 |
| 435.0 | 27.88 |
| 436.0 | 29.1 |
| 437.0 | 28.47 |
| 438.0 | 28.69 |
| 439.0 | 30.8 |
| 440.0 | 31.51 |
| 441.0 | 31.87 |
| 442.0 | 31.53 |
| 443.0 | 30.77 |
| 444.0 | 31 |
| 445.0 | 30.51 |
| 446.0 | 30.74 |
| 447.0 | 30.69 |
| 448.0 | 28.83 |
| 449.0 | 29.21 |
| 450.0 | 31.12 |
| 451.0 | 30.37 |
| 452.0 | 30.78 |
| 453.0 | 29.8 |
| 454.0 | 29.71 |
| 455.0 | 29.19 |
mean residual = 3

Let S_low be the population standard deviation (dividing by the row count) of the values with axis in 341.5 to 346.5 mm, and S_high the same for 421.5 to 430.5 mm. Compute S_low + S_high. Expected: 1.5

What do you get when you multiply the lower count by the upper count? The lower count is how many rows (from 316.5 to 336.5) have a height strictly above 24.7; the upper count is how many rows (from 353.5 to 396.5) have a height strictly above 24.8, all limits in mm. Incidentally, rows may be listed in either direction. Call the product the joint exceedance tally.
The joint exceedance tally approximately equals 680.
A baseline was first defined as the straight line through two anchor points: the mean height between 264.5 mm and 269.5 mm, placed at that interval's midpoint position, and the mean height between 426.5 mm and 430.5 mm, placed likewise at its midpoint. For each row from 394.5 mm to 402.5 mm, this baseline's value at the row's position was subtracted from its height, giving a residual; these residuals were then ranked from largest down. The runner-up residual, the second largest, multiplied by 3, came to -5.2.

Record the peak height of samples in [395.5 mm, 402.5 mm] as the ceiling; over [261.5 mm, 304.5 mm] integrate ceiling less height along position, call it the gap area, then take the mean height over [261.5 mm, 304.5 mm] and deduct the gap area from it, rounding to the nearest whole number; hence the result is -65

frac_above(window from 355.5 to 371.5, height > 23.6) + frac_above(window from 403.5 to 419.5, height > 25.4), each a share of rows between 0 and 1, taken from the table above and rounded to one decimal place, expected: 1.1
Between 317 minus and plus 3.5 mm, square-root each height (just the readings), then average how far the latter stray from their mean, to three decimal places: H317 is 0.083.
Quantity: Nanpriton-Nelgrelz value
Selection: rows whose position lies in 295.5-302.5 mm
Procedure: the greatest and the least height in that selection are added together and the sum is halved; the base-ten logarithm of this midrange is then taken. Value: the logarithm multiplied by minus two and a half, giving -3.42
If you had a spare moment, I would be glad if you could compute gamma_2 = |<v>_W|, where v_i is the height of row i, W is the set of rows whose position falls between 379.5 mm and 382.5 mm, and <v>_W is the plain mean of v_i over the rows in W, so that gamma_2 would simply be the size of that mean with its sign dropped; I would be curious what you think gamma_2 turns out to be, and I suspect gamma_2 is 25.7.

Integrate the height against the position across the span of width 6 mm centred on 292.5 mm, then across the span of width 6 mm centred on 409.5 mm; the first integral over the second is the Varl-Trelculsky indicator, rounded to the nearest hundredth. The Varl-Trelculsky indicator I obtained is 0.97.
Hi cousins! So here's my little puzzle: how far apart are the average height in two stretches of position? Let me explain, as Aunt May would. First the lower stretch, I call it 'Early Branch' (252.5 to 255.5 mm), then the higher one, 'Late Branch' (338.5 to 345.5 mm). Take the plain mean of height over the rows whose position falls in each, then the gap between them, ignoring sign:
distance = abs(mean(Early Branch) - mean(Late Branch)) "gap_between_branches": 10.3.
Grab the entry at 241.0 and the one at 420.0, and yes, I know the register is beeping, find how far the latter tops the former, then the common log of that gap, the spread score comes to 0.91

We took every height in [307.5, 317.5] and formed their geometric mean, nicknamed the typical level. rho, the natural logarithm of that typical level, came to 3.19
